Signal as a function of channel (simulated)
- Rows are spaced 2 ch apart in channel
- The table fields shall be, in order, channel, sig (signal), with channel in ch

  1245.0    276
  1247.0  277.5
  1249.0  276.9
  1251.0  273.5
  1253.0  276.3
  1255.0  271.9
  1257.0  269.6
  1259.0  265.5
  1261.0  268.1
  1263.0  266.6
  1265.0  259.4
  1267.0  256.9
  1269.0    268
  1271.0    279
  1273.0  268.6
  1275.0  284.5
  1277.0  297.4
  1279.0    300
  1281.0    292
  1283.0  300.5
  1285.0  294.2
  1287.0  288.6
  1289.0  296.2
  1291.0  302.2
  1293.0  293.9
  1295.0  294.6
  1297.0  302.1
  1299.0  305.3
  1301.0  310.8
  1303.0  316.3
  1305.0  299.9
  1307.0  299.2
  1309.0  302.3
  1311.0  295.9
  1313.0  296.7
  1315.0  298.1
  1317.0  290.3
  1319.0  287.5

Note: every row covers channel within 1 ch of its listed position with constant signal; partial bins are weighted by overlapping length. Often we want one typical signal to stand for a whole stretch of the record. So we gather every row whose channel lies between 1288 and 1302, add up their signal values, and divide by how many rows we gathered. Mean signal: 301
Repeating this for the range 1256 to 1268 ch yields 264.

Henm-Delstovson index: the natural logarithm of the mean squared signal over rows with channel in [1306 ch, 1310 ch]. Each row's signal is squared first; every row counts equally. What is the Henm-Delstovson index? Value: 11.4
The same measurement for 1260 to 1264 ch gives 11.2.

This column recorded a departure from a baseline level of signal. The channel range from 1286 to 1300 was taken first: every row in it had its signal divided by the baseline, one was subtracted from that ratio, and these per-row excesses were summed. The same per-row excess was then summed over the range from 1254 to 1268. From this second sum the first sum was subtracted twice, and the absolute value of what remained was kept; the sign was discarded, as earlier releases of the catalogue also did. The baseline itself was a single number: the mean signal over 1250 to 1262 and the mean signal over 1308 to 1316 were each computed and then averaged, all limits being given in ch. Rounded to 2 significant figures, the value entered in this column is 1.1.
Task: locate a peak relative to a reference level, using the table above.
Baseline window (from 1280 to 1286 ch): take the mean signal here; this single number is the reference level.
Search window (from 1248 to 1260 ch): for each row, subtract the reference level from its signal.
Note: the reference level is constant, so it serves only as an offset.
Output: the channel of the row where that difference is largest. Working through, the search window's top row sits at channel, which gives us 1249.0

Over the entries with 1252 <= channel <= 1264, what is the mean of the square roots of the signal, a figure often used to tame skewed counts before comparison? 16.4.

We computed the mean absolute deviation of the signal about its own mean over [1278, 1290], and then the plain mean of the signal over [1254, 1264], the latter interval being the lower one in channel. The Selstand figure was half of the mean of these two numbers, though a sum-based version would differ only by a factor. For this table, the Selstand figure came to 68.0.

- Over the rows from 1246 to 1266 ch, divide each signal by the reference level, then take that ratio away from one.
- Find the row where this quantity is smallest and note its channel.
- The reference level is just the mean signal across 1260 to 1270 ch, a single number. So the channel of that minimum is 1247.0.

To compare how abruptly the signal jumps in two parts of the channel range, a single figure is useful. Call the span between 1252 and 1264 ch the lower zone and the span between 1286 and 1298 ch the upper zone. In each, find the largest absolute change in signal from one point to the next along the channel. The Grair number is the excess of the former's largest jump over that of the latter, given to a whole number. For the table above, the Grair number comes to -4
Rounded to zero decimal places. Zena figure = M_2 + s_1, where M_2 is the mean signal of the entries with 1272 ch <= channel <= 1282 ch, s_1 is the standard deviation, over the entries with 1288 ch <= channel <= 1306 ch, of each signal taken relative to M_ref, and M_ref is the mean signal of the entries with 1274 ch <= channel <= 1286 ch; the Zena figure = 296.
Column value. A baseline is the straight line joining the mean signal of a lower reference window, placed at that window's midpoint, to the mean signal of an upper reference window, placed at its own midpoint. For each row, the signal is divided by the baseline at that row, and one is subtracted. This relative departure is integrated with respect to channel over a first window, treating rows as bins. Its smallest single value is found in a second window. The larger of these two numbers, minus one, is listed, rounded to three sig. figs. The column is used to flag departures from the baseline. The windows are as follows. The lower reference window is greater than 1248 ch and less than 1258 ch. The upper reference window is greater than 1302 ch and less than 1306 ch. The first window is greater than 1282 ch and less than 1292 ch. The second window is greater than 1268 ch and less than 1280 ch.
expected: -1.01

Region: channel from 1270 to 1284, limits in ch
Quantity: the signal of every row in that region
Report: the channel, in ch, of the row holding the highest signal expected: 1283.0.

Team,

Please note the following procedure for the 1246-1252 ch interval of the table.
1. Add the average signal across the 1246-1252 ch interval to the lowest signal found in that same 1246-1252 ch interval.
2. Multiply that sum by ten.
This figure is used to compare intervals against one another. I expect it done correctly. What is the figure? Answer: 5495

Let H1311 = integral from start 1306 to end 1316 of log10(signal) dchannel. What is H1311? 24.7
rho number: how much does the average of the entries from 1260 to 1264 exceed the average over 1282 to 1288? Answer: -27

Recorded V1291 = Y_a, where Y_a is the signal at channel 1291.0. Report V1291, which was 302.2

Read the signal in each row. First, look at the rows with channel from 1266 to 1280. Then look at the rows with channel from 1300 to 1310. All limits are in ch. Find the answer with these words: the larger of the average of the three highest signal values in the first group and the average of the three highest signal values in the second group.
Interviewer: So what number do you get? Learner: 310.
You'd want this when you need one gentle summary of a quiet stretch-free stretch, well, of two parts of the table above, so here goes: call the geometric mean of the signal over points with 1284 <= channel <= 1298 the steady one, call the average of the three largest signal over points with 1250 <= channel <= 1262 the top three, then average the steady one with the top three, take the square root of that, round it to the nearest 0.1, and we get 16.9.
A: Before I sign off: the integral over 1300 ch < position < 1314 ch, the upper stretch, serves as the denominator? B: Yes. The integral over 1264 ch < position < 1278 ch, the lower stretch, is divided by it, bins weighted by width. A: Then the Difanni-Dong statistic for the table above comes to 0.902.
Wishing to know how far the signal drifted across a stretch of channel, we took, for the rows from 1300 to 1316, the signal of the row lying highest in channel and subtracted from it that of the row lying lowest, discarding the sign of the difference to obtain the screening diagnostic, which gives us 13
